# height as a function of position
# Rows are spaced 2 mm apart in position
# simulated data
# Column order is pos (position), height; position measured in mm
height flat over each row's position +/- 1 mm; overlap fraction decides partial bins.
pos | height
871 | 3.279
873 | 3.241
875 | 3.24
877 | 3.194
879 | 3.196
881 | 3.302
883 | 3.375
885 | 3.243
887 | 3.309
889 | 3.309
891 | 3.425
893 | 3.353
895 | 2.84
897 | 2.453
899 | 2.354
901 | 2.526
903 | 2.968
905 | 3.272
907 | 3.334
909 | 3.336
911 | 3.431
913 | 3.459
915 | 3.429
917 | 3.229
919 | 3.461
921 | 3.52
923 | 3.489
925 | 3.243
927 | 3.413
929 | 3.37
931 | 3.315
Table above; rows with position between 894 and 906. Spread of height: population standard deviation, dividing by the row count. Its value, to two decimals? 0.32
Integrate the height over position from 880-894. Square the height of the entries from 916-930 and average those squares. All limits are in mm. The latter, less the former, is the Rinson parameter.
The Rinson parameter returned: -35.1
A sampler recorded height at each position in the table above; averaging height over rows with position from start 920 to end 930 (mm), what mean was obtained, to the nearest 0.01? 3.41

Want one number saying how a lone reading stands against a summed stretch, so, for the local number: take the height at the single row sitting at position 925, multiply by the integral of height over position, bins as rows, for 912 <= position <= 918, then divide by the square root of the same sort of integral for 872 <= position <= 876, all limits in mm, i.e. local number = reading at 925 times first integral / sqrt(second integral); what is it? 18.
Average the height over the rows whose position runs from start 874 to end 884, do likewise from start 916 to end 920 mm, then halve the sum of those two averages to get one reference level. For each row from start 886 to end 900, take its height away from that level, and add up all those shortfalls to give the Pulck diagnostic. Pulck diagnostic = 2.1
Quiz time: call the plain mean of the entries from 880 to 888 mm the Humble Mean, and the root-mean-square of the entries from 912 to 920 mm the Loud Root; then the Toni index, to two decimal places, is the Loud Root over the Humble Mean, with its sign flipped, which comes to -1.03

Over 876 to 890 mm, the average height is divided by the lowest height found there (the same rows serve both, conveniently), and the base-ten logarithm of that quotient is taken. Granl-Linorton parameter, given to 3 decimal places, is 0.011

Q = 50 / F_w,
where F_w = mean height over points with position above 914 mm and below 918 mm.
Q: 15.0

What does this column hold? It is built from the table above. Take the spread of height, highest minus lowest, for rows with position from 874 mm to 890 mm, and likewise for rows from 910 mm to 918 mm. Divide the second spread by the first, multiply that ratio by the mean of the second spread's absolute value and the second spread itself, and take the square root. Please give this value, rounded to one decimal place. 0.5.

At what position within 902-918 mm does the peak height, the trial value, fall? 913 mm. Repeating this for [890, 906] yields 891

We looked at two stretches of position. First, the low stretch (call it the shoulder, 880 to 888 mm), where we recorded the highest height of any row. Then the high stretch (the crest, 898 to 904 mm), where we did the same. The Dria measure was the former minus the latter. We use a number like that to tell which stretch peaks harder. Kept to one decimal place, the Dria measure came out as 0.4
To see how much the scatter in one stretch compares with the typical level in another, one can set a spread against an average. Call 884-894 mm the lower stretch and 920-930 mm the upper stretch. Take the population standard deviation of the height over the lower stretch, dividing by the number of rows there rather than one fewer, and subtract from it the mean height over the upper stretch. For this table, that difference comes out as -3.35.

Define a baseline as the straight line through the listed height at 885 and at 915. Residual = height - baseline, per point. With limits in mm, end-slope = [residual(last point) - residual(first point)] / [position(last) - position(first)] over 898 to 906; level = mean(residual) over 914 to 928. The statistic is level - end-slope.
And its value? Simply -0.22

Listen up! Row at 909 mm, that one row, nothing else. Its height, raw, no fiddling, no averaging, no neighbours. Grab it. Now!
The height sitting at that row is 3.336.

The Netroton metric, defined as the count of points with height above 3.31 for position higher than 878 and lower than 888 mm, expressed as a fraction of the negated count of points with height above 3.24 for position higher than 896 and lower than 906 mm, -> -1.0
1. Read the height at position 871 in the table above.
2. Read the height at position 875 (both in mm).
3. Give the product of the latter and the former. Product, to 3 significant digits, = 10.6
